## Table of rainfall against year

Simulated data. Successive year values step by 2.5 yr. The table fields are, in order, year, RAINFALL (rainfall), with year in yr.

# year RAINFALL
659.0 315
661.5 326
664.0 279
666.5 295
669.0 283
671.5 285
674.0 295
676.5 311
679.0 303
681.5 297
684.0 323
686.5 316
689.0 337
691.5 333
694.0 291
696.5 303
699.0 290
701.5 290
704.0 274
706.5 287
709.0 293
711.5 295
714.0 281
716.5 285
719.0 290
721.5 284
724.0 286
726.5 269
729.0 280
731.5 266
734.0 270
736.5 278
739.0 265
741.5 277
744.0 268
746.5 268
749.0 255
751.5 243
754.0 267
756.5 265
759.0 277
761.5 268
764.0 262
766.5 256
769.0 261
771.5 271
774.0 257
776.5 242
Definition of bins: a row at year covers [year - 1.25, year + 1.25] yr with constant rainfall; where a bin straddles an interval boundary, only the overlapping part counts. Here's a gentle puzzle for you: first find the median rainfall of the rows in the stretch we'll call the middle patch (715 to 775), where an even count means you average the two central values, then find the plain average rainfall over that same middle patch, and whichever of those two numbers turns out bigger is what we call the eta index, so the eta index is 270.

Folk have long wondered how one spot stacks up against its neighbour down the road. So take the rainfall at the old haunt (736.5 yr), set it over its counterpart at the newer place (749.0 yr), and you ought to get 1.09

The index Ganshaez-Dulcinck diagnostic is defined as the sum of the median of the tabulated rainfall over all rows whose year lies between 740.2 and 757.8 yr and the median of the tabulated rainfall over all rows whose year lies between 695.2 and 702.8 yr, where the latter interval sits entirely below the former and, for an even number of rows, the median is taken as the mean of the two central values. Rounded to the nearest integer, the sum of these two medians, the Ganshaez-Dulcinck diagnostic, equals 557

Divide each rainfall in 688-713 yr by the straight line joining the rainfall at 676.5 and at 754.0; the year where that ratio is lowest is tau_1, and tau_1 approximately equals 704.0 yr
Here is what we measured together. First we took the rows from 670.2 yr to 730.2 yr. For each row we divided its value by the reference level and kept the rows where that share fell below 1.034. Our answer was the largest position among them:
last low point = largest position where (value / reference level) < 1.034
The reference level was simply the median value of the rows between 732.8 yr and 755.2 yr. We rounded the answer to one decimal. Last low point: 726.5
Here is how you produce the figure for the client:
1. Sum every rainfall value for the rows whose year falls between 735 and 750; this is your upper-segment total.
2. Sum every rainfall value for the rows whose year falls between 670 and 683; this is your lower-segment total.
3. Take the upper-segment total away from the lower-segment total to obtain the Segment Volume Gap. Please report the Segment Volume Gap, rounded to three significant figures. -120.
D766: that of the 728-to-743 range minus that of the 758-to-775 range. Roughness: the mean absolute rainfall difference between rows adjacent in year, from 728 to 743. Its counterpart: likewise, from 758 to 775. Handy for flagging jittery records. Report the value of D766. 1.9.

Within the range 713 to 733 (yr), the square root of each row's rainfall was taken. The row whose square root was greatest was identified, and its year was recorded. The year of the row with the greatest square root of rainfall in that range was 719.0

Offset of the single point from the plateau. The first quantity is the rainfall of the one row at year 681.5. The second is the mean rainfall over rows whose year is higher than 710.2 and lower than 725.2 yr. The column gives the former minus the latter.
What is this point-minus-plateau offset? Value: 10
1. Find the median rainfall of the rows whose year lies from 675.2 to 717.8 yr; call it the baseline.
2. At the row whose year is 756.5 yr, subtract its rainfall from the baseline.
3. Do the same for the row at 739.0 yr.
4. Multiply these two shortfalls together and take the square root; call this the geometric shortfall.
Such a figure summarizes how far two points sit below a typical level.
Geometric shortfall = 30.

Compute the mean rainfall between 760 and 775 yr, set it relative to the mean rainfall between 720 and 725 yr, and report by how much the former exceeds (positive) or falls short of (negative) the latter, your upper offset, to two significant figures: -22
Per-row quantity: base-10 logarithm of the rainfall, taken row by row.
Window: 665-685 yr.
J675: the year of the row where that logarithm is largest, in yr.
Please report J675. 684.0 yr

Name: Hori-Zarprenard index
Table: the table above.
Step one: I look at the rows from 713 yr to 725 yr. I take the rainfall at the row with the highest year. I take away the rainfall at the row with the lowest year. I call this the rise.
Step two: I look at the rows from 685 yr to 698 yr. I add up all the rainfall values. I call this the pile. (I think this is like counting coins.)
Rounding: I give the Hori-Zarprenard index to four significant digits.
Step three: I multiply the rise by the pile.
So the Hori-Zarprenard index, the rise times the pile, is 7900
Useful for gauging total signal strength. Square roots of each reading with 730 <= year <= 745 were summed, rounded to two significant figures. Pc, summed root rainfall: 99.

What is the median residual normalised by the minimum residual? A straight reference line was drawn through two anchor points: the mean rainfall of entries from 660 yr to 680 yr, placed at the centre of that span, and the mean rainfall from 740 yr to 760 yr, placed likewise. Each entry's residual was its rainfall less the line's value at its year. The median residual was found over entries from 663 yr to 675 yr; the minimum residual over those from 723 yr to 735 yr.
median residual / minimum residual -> 1.8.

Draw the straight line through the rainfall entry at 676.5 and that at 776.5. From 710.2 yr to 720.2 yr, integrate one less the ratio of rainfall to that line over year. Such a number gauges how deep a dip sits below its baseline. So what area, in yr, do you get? -0.12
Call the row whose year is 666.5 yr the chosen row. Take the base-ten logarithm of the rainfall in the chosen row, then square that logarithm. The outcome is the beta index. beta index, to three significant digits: 6.10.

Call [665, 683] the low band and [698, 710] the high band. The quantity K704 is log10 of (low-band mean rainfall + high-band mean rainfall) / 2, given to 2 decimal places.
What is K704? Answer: 2.46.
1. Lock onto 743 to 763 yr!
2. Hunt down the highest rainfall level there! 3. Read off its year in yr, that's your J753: 759.0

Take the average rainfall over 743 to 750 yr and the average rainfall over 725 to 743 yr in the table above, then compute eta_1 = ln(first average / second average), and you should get -0.032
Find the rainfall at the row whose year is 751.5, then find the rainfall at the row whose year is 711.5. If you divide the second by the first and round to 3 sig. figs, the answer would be 1.21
